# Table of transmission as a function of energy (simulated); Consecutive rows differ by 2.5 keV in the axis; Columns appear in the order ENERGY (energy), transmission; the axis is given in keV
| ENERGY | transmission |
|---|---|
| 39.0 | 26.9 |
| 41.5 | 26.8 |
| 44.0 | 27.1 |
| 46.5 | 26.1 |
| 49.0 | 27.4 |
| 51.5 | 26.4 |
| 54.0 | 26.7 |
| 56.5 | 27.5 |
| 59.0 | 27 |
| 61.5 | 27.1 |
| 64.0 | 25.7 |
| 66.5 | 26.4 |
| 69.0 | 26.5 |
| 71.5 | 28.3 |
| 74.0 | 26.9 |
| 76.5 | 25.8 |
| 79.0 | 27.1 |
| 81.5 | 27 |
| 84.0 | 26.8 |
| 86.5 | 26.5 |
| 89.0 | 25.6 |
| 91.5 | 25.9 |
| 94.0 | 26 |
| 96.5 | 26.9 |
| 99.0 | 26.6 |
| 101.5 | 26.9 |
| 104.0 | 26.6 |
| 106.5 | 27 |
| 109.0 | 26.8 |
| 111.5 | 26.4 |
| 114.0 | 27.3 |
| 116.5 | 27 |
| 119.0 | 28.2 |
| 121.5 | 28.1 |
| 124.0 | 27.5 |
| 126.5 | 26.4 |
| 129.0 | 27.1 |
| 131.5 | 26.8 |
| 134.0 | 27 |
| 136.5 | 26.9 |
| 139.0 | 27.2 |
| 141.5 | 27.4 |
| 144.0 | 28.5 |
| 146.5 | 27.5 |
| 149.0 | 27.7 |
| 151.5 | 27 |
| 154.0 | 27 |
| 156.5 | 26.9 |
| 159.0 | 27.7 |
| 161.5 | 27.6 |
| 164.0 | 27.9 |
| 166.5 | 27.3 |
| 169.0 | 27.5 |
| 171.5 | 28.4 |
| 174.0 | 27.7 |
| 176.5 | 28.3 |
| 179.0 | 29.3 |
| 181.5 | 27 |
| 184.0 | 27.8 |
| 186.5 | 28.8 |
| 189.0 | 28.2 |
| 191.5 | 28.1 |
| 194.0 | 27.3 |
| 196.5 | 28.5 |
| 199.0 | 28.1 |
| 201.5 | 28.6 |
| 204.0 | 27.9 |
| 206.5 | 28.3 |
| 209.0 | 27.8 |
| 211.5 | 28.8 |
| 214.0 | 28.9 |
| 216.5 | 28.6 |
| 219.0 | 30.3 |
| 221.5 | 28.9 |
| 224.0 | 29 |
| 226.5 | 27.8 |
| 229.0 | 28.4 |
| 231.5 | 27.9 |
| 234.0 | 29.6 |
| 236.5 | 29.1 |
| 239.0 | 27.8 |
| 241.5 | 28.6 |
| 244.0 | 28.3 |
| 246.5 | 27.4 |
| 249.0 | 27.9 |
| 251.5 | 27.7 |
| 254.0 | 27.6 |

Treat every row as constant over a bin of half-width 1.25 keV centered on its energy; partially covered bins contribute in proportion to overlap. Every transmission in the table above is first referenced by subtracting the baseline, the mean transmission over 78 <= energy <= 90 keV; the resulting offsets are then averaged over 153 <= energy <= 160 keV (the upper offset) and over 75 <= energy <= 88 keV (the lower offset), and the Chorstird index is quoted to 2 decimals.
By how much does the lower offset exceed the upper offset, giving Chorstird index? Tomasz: -0.56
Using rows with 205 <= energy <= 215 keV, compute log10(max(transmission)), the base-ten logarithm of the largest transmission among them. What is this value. 1.46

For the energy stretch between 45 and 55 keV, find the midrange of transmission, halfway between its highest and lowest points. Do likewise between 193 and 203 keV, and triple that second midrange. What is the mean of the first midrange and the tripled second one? 55.3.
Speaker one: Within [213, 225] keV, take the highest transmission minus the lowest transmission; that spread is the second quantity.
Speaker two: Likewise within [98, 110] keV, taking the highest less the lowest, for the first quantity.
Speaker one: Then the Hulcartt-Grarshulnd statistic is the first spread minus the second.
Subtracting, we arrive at -1.3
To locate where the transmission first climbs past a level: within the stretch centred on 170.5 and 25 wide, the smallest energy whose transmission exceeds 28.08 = 171.5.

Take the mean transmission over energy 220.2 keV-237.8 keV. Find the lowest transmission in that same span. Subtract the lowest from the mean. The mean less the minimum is 0.87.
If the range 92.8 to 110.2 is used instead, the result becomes 0.69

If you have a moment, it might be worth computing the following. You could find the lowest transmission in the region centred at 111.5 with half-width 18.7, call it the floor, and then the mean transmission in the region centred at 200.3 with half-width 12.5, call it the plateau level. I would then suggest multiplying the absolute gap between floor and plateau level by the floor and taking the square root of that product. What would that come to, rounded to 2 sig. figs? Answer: 7.5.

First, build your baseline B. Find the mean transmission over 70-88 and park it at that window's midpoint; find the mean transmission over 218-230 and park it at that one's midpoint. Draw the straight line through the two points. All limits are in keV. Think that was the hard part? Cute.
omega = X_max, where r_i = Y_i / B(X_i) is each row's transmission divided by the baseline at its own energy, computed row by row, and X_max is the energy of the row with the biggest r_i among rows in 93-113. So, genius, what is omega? 96.5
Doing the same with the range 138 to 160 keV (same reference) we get 144.0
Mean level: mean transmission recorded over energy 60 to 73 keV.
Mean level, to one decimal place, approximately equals 26.8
